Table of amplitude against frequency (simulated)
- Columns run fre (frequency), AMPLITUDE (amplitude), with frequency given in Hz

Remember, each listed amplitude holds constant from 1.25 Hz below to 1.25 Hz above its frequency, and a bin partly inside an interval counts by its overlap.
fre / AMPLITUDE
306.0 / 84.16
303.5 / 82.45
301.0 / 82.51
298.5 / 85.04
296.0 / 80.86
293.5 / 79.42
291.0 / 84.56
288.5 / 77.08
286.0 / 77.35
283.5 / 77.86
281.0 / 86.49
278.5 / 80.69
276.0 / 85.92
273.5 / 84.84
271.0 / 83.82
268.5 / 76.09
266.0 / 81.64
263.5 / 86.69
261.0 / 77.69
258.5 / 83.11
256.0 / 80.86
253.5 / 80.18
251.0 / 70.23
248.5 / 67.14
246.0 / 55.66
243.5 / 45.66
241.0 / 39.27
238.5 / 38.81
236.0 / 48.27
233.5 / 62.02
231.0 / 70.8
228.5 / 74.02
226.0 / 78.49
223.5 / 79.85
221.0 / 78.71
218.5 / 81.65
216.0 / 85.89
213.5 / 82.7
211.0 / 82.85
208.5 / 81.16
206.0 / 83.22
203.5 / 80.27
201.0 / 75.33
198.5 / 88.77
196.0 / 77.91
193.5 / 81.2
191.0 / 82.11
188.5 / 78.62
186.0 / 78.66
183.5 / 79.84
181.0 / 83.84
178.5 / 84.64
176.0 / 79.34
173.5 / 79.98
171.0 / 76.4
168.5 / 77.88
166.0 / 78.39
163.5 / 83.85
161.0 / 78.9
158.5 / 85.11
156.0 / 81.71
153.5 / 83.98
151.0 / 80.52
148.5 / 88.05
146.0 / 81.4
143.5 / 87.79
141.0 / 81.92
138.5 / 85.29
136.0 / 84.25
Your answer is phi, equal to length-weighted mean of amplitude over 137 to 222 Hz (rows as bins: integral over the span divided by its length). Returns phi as 81.7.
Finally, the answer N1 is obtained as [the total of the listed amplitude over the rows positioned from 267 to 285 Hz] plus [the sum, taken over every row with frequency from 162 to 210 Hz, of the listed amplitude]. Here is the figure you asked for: 2107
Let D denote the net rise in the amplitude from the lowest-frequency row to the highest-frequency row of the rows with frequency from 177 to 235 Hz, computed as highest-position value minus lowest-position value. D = -22.6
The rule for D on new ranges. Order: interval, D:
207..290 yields -4.1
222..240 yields -41.0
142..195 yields -6.6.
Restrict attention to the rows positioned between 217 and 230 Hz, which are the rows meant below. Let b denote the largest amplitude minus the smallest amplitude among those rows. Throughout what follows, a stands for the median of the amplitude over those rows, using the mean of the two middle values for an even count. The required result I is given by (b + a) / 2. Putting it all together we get 43.2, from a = 79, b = 8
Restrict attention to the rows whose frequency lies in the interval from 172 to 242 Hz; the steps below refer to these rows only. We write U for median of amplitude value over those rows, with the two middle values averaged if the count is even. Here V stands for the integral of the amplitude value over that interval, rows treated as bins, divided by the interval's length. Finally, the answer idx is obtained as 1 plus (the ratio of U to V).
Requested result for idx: 2.05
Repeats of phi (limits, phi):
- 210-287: 73.7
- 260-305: 81.8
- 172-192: 80.8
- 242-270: 73.0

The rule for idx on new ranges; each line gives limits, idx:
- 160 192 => 1.99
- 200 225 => 2.00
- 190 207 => 2.00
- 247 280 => 2.01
